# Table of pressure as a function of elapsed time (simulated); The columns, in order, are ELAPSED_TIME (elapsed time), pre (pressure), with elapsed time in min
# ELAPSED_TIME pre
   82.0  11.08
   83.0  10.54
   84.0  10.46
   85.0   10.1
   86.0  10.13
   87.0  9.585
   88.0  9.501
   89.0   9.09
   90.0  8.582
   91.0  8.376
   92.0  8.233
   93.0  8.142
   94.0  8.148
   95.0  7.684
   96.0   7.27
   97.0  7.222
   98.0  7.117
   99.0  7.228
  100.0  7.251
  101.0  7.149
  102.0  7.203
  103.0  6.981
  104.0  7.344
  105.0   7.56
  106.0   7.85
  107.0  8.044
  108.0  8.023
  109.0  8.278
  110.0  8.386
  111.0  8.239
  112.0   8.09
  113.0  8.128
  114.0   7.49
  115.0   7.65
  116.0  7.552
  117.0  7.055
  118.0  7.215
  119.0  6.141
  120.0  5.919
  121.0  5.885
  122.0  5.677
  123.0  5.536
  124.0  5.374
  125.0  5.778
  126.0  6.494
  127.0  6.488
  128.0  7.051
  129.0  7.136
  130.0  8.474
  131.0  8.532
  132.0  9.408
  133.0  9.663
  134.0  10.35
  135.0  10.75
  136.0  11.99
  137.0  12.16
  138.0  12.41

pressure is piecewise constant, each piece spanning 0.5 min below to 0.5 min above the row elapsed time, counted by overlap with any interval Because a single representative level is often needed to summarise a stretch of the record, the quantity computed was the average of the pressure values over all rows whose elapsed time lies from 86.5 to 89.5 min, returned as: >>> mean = 9.4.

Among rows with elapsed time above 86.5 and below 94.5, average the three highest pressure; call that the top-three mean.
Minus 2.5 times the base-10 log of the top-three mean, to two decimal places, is -2.43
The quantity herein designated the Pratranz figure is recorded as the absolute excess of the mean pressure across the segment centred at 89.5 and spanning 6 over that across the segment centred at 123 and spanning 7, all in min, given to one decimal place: 3.1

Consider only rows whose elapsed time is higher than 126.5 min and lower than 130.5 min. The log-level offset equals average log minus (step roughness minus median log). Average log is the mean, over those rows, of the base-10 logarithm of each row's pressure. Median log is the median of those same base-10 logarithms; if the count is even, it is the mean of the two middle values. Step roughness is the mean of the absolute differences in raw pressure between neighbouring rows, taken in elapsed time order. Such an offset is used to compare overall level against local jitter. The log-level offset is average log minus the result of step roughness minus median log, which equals 1.05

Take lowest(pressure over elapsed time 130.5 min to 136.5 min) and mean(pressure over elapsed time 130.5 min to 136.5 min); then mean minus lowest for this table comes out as 1.58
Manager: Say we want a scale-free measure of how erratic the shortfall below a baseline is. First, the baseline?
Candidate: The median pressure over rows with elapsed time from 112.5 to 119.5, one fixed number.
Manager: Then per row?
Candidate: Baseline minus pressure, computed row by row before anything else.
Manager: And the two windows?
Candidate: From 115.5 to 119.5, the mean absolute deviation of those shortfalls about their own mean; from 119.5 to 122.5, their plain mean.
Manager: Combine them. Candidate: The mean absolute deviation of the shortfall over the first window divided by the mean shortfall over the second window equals 0.26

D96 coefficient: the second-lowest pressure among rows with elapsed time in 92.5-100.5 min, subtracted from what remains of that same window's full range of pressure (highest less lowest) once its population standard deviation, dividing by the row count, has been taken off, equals -6.6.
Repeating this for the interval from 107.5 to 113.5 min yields -7.8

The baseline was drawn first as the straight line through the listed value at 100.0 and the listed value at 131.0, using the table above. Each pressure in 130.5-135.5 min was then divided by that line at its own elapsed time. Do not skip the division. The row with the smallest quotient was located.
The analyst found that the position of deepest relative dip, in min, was 131.0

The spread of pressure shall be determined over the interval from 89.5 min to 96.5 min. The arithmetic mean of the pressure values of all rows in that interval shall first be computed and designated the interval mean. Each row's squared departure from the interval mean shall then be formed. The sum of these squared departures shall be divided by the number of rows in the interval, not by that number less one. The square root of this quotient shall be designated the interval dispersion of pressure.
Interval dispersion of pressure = 0.41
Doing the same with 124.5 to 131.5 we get 0.96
